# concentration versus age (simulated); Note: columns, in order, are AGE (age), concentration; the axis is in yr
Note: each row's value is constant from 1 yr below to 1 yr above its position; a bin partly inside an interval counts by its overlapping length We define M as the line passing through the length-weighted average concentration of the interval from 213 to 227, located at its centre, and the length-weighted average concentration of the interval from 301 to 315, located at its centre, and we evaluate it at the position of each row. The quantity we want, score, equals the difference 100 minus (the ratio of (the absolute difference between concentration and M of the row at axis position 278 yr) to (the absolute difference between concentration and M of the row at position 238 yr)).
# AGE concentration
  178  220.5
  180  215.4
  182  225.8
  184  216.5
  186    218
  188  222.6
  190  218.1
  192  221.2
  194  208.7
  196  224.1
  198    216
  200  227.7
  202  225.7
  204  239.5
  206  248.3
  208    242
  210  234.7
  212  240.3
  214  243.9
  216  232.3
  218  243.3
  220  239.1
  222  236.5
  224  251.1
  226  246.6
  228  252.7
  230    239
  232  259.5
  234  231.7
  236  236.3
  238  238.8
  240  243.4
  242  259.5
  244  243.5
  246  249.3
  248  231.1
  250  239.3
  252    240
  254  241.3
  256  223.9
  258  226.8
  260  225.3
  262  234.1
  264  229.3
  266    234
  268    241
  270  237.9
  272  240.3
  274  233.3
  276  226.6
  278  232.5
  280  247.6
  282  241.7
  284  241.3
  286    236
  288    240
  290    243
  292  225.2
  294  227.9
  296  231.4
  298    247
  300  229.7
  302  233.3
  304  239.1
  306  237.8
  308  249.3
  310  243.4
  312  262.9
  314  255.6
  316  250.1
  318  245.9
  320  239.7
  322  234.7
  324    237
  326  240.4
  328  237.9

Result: 96.9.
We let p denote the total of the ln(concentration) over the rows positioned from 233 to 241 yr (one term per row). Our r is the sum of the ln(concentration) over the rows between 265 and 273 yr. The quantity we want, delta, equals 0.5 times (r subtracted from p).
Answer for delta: -0.01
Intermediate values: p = 21.9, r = 21.9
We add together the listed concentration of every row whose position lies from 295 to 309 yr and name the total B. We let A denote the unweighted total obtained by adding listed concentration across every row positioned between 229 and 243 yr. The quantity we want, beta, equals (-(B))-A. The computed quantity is -3376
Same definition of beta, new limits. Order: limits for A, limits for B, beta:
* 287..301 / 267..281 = -3303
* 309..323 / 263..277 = -3375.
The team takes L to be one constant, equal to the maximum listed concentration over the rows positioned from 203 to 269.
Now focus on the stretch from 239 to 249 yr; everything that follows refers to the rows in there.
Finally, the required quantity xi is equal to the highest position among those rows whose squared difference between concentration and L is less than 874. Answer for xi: 248 yr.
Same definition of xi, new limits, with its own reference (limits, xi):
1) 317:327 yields 326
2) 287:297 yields 296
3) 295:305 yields 304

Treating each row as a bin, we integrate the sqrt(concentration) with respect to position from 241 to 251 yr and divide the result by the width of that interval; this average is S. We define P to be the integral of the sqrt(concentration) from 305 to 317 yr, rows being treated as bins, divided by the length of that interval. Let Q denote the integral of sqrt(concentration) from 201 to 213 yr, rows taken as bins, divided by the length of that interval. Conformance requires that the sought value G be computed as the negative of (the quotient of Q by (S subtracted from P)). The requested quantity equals -91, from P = 15.8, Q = 15.4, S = 15.6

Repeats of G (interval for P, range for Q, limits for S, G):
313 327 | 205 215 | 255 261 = -27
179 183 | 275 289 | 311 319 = 14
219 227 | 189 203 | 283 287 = -99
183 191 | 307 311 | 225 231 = 18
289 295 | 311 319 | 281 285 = 51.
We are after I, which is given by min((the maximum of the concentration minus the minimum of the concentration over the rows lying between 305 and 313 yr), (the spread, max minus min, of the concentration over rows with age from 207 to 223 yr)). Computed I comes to 12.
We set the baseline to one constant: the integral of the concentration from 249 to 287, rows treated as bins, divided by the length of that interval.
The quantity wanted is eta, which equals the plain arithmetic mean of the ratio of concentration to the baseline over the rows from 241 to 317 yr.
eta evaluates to 1.01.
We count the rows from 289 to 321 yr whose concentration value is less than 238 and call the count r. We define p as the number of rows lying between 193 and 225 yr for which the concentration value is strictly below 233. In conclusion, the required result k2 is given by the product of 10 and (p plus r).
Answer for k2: 120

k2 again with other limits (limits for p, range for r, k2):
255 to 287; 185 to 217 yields 170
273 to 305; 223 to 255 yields 90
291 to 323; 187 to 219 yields 140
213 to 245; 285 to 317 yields 90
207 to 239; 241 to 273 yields 100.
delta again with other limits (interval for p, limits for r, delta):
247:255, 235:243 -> -0.05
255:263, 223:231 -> -0.17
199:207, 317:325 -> -0.04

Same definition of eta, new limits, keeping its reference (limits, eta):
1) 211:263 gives 1.02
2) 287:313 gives 1.02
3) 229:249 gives 1.03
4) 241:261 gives 1.01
